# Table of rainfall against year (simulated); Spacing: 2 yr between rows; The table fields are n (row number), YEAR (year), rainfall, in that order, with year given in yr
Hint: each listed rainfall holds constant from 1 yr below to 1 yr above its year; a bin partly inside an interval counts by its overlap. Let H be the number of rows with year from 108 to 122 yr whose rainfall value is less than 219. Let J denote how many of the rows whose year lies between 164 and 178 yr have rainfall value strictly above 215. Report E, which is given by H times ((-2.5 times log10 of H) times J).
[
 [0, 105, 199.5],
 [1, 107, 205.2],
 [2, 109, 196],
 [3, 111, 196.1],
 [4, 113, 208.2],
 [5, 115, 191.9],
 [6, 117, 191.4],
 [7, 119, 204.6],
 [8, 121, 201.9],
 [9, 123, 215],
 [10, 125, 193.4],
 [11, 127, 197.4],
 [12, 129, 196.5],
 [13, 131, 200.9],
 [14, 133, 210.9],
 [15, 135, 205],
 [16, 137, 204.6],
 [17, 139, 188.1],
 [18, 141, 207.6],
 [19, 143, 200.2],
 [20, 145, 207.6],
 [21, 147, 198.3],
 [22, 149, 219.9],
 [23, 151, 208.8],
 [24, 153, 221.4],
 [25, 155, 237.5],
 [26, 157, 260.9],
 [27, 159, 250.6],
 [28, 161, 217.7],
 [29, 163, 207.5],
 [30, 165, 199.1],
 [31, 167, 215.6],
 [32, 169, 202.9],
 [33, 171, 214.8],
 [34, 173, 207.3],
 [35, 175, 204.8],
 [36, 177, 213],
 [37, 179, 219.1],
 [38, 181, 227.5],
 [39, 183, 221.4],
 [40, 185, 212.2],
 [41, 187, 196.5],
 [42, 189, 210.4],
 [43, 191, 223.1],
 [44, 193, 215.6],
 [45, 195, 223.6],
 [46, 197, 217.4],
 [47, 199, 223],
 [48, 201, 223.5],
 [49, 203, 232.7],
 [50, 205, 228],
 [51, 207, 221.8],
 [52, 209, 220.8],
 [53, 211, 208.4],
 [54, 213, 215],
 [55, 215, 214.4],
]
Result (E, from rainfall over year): -15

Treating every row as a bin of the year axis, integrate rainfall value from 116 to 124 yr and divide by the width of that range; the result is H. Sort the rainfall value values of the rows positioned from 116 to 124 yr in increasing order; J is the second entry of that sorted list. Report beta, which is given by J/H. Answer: 0.993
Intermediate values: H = 203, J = 201.9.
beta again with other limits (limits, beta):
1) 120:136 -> 0.970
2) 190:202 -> 0.984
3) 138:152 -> 0.970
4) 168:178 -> 0.982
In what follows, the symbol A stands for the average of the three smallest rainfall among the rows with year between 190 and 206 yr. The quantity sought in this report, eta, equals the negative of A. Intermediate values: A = 219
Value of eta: -218.7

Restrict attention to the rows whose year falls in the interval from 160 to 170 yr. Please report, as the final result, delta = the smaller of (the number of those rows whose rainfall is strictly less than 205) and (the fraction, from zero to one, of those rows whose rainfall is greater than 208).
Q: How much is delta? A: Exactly 0.40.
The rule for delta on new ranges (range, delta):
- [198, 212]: 0.00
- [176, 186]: 0.00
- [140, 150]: 0.20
